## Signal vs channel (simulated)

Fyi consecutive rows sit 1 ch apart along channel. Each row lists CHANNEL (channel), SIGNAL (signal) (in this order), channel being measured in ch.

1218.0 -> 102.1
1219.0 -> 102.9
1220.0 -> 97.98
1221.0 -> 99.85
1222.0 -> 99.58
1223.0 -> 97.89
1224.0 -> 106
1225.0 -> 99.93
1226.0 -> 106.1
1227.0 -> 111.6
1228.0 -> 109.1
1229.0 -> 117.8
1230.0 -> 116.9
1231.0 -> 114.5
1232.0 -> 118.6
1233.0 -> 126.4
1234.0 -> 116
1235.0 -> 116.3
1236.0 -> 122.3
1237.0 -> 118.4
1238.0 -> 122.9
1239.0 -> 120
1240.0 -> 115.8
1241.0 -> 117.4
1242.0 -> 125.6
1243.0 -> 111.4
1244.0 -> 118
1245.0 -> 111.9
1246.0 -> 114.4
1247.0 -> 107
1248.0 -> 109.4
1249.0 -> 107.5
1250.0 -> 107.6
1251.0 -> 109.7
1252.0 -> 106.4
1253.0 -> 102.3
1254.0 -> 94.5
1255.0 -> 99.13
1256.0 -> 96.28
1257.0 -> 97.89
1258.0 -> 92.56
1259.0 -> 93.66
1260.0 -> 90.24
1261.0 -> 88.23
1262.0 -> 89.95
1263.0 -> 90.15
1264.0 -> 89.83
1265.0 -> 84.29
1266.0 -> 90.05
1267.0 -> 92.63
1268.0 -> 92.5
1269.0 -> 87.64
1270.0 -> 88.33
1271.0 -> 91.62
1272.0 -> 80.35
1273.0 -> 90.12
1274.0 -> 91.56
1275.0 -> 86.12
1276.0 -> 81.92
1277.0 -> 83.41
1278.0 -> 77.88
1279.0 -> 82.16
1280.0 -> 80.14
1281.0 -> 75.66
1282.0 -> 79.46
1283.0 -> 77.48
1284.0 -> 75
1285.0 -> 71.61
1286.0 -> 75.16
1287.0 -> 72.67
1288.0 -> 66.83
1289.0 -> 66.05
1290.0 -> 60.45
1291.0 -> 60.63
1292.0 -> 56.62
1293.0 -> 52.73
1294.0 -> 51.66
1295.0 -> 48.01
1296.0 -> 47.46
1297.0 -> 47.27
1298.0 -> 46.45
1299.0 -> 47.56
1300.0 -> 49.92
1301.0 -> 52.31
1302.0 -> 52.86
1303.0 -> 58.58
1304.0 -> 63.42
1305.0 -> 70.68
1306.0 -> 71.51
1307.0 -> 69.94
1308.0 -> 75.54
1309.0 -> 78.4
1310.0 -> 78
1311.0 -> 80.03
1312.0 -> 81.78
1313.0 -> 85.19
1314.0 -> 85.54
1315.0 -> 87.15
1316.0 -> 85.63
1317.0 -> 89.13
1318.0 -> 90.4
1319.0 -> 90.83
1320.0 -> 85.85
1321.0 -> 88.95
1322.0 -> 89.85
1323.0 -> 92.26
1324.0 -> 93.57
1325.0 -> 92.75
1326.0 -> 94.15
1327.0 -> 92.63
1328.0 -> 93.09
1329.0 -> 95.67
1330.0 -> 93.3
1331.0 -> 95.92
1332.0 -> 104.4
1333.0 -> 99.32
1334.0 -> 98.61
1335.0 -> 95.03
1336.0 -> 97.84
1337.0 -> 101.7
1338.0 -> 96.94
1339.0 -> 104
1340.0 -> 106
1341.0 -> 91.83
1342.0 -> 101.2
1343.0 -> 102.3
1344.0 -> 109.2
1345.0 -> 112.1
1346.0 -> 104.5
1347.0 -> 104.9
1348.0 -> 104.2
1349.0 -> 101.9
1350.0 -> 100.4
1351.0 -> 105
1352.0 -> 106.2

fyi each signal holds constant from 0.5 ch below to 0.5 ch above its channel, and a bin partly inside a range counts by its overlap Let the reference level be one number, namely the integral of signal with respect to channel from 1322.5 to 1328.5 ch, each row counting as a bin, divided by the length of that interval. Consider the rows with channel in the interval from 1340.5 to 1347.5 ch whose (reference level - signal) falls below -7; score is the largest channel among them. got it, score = 1347.0 ch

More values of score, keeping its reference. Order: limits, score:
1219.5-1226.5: 1226.0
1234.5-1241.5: 1241.0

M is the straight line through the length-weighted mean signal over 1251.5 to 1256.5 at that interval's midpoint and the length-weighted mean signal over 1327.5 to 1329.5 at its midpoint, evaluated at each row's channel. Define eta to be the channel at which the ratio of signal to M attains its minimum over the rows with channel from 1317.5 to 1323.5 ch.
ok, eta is 1320.0 ch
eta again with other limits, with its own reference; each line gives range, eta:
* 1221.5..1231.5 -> 1223.0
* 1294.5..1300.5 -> 1298.0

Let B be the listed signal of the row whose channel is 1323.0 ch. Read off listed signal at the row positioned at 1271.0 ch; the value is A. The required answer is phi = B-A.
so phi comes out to 1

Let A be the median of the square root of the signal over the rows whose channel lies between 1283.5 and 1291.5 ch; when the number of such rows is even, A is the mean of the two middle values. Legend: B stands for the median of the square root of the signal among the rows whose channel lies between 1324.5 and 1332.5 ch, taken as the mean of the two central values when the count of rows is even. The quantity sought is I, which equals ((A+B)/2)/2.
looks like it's 4.50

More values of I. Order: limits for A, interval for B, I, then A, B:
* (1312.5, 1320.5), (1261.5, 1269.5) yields 4.70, 9.3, 9.5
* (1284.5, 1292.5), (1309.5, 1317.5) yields 4.35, 8.2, 9.2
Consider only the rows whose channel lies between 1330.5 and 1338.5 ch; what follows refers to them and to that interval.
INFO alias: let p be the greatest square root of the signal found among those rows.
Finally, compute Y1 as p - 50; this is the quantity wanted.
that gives -39.8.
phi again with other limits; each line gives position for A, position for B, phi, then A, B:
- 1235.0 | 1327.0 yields -24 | 116.3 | 92.63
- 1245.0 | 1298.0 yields -65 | 111.9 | 46.45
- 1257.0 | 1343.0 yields 4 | 97.89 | 102.3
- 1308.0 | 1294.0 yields -24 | 75.54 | 51.66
